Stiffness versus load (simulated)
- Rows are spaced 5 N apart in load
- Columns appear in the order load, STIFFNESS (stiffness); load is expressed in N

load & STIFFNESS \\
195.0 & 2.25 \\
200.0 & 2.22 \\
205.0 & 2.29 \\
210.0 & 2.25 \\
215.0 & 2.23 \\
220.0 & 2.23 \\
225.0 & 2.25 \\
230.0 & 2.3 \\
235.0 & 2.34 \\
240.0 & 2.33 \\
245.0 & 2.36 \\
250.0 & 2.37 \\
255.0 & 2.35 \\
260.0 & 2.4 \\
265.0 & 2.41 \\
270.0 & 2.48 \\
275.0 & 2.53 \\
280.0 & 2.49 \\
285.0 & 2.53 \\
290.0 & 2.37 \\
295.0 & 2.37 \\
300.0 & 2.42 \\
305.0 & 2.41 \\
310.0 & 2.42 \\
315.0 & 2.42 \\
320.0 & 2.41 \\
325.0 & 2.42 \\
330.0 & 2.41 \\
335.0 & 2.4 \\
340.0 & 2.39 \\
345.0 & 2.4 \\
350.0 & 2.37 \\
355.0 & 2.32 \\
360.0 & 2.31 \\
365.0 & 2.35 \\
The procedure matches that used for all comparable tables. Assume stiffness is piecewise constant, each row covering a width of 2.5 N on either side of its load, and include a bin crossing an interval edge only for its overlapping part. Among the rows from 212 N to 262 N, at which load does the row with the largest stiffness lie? 260.0 N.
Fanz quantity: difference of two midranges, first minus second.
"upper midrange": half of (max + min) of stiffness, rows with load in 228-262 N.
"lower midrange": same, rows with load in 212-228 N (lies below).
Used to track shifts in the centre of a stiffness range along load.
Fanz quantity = 0.11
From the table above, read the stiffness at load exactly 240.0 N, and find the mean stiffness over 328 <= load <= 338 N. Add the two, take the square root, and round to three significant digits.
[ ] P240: 2.18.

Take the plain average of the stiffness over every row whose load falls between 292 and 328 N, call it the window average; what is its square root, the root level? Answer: 1.552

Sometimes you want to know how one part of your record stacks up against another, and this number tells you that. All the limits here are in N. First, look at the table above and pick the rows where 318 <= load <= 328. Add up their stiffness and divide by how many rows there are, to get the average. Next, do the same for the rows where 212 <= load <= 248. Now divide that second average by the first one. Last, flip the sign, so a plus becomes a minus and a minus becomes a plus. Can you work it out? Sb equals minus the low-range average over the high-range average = -0.95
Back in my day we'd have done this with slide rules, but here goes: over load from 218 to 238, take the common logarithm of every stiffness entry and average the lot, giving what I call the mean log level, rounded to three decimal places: 0.358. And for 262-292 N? 0.392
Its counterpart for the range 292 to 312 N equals 0.381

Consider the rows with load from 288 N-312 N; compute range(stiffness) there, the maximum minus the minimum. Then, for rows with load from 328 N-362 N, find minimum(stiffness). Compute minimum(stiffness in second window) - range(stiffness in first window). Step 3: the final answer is 2.26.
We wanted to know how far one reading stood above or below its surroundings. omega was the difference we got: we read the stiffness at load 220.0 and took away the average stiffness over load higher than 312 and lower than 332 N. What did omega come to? -0.19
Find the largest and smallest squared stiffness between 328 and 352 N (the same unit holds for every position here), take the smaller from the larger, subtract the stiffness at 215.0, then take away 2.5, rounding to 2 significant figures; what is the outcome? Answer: -4.5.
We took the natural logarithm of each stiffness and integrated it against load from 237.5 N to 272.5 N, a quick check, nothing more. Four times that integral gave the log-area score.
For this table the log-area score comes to 122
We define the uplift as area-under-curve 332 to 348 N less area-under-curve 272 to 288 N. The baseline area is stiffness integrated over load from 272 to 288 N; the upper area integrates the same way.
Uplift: -1.8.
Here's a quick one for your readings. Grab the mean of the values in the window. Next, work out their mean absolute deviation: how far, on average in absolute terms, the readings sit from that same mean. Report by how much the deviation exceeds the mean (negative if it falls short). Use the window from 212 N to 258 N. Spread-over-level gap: -2.26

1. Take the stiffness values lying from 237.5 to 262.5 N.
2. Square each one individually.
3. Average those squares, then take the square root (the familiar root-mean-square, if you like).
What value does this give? 2.36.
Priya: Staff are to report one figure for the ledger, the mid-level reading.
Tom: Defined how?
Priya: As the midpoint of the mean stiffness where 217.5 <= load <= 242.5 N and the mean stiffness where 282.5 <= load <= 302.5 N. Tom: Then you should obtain 2.36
